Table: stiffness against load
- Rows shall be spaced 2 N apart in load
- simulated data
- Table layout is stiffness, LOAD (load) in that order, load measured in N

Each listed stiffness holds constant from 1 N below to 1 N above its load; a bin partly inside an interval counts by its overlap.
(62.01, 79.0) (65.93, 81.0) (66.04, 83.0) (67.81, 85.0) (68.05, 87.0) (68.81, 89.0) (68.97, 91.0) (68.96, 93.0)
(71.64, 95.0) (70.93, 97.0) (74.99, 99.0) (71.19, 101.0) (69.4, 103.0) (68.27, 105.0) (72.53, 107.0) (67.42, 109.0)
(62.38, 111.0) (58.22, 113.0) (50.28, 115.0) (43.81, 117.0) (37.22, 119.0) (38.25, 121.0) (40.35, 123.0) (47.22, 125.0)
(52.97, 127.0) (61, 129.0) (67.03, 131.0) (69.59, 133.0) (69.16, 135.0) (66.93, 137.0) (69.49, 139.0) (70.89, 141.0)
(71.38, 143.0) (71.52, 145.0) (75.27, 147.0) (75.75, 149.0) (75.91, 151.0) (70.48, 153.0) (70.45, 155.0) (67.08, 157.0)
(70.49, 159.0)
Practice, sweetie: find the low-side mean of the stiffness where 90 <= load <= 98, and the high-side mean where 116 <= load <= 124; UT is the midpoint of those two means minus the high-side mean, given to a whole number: 15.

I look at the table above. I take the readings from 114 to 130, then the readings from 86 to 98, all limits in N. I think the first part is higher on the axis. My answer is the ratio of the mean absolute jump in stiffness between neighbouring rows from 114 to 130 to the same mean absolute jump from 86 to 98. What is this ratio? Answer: 6.1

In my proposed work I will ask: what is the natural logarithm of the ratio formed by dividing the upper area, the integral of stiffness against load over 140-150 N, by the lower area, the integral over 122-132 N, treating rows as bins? 0.31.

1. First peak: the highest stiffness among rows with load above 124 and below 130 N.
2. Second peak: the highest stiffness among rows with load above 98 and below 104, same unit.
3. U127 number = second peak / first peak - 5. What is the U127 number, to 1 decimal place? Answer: -3.8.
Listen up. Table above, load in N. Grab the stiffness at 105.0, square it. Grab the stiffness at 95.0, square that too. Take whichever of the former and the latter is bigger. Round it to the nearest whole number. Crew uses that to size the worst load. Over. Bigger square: 5132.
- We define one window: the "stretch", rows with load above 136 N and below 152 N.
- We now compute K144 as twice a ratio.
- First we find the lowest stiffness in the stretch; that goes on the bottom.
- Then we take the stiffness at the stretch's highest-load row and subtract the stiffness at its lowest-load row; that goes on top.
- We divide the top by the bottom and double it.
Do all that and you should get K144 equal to 0.27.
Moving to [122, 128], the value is 0.63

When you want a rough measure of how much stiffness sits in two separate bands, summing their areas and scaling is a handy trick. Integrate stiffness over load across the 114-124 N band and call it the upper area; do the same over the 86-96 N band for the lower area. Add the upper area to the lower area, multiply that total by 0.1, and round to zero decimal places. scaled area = 111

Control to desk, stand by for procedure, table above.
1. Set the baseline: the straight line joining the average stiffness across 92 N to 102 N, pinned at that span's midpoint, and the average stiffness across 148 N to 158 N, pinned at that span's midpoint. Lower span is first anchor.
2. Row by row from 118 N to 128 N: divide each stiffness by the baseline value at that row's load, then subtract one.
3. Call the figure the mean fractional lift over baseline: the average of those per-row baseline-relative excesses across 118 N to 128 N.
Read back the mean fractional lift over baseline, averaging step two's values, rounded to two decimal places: -0.40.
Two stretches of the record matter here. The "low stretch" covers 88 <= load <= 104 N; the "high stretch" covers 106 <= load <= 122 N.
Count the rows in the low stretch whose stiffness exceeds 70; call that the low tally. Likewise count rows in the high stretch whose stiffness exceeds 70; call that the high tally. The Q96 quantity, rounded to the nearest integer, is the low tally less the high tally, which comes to 3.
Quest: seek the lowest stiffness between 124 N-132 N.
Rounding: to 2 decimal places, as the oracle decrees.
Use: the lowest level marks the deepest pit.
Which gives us 47.22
